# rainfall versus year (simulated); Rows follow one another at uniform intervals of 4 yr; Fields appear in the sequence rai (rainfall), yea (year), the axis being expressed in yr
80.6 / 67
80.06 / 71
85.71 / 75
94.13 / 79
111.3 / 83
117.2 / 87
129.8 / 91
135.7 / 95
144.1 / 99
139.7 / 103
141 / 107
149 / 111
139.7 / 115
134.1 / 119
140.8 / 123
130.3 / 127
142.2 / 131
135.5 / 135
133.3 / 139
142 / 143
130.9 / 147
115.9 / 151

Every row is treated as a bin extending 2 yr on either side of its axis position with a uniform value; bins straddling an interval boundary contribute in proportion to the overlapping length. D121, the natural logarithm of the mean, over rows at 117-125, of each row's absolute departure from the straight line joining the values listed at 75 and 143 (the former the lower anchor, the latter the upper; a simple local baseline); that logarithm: 2.6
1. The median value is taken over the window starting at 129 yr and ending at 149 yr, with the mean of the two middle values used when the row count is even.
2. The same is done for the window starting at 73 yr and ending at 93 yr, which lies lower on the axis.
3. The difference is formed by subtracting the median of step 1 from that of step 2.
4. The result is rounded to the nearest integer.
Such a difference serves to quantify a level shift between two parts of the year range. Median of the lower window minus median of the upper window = -24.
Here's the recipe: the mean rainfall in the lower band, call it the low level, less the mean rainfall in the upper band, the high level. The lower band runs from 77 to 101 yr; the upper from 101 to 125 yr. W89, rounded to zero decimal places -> -19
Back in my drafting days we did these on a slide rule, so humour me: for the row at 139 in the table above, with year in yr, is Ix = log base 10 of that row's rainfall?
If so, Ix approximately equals 2.12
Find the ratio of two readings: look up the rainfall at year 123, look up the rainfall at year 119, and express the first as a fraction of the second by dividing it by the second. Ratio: 1.0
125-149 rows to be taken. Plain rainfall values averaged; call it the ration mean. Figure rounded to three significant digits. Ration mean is 136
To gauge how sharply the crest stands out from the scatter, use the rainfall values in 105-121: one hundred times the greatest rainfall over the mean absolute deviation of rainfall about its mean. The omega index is 3679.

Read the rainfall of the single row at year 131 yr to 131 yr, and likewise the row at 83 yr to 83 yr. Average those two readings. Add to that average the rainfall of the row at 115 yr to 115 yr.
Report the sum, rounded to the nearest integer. 266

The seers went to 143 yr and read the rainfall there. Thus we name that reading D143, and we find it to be 142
